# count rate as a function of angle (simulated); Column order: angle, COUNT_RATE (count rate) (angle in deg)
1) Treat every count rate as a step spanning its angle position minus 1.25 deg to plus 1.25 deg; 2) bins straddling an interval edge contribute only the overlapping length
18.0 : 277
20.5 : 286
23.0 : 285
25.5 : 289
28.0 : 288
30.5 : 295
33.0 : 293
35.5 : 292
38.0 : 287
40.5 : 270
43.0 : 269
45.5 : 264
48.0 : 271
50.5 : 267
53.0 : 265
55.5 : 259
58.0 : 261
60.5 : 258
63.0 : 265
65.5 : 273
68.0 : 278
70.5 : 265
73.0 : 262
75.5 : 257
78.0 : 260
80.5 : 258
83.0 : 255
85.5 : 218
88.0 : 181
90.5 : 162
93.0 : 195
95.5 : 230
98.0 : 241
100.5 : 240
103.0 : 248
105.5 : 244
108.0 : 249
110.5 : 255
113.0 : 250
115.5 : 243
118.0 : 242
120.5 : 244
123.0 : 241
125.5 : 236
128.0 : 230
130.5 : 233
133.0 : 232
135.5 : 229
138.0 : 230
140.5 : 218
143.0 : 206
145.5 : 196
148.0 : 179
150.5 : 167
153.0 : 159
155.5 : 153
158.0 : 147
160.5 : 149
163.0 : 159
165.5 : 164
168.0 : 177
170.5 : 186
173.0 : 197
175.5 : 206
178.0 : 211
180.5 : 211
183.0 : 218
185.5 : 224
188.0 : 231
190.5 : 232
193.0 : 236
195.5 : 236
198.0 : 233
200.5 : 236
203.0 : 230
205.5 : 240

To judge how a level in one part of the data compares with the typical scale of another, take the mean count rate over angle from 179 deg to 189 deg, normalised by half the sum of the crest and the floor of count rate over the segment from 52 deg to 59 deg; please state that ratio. 0.84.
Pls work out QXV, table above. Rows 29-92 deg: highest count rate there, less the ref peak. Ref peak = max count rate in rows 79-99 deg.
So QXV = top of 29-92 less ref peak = 37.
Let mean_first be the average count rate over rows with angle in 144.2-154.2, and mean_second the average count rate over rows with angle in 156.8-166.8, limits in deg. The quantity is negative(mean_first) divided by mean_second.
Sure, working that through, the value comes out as -1.13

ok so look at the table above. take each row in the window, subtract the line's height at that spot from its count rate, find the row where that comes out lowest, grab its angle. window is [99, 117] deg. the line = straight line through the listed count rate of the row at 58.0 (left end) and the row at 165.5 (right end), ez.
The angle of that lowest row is 100.5 deg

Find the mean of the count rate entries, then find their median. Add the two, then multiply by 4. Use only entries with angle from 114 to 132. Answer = 1918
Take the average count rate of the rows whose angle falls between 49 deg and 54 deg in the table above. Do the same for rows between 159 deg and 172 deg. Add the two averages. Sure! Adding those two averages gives 433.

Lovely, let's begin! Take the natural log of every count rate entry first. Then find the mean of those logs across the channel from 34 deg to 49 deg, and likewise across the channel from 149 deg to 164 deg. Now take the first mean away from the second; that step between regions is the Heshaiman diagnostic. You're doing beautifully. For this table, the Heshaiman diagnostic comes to -0.57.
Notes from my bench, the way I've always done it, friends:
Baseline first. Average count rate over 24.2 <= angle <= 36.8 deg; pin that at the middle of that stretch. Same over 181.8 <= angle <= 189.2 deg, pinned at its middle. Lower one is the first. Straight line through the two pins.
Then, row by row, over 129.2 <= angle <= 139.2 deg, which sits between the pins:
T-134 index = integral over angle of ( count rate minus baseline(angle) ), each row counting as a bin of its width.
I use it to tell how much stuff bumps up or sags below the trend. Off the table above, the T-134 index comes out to -155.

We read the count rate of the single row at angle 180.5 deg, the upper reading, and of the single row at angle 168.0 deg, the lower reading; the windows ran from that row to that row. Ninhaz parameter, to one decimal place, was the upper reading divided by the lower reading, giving 1.2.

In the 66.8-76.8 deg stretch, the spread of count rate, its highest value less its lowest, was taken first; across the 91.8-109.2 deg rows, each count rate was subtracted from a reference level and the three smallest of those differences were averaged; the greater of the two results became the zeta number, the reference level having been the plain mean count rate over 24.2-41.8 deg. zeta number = 41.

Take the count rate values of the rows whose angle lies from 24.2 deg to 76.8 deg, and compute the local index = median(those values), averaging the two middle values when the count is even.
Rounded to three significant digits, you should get 269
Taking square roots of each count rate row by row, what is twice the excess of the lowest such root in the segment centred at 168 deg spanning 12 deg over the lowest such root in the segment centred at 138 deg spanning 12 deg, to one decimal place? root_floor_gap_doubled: -3.5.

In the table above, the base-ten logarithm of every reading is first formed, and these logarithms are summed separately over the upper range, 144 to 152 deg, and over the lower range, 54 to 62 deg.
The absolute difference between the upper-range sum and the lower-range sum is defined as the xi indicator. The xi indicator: 0.47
